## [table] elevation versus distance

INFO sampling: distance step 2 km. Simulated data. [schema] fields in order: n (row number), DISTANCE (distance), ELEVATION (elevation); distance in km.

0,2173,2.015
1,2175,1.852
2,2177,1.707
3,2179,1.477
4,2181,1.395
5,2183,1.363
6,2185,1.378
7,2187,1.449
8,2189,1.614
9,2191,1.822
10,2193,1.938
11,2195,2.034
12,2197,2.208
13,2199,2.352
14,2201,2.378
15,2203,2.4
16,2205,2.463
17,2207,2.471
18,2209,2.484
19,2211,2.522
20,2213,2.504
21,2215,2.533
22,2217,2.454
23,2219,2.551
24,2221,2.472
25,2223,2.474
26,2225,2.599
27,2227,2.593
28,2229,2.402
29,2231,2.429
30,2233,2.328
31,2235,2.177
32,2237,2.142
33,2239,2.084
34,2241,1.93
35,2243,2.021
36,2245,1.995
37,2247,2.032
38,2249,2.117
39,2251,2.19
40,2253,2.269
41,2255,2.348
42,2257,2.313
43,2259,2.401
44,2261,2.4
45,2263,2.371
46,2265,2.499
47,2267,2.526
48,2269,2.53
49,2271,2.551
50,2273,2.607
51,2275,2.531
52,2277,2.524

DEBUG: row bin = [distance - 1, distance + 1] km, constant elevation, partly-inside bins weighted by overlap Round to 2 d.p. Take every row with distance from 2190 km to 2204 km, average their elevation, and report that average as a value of 2.16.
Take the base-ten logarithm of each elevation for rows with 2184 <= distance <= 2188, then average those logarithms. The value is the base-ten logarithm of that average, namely -0.823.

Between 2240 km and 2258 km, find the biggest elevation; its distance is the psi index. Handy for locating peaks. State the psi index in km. 2255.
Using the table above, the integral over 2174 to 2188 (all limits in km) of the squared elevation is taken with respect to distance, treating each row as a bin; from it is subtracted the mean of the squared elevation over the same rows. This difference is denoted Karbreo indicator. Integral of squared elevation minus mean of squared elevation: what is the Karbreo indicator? 30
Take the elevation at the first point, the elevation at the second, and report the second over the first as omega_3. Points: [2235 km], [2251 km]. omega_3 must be 1.01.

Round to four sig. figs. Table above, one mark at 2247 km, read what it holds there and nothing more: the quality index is 2.032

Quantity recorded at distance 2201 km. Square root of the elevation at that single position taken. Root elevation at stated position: 1.54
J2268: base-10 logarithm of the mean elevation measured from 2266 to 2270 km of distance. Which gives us 0.403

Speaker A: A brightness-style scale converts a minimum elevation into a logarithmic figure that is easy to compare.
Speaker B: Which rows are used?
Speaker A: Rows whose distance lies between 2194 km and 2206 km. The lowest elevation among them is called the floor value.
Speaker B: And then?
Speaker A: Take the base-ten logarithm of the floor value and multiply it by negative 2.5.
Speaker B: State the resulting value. -0.77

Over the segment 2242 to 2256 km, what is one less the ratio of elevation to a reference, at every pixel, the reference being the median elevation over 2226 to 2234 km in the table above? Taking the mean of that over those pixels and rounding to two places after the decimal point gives 0.11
